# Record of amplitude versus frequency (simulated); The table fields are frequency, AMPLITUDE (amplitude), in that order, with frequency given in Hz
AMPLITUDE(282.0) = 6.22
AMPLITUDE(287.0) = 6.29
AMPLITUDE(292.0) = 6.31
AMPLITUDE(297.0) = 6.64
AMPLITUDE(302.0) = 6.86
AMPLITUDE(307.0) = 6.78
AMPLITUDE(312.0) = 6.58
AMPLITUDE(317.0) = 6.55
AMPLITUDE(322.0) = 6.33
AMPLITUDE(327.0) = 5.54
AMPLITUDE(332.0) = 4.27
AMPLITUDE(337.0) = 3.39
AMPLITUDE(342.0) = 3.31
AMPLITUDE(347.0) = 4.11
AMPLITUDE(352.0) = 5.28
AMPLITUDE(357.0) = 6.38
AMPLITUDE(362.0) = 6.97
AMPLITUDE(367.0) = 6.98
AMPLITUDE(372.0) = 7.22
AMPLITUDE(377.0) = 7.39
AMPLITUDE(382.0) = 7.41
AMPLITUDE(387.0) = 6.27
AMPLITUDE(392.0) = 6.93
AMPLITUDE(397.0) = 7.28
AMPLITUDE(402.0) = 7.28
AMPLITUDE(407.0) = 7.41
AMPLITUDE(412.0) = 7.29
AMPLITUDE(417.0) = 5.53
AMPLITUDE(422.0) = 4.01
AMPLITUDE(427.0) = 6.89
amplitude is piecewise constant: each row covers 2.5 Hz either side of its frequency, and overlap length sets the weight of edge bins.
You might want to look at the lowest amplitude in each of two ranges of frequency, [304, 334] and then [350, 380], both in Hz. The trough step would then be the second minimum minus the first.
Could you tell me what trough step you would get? 1.0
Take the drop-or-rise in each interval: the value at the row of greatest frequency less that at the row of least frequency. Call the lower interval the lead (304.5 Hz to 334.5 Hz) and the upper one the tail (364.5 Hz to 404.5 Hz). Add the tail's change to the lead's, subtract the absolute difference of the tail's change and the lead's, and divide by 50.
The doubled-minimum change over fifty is -0.10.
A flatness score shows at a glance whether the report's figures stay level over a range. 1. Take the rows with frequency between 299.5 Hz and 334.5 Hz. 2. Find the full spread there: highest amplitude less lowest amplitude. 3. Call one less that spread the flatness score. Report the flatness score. -1.6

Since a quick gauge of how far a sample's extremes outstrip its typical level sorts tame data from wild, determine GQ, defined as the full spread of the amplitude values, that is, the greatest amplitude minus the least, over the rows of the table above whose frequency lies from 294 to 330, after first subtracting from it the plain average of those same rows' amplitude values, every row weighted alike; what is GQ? -5.1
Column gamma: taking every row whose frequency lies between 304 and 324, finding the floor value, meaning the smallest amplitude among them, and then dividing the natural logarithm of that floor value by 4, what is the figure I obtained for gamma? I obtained 0.461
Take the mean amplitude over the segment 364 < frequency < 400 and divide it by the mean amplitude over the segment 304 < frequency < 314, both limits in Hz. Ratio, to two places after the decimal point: 1.06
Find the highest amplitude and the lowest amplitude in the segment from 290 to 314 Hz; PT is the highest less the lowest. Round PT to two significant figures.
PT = 0.55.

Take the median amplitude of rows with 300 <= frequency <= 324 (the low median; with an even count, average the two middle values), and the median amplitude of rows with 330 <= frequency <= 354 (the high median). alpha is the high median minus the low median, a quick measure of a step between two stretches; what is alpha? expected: -2.5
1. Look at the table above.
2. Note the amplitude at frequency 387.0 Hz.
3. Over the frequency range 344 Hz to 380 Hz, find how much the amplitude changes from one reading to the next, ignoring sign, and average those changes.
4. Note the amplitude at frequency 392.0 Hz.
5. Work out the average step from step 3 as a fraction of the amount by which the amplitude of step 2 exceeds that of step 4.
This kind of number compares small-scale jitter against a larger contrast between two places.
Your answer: -1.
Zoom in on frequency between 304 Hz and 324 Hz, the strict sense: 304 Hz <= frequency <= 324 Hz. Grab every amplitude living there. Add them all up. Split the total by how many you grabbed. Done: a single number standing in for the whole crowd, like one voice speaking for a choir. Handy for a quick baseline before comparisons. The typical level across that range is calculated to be 6.6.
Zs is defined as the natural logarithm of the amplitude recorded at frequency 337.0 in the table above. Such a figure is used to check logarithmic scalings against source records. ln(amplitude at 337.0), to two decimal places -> 1.22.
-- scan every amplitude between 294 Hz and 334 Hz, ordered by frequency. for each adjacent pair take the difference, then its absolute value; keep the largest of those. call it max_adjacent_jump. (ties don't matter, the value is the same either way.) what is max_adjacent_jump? 1.27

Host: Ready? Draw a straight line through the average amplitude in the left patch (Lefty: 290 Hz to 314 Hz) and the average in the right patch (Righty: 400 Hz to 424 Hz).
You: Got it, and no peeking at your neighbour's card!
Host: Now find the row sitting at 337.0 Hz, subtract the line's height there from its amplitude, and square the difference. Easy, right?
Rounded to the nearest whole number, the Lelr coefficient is 10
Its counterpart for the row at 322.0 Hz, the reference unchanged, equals 0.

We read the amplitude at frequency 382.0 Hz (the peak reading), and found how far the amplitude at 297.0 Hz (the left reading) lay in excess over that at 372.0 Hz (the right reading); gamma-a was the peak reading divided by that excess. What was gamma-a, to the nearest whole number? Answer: -13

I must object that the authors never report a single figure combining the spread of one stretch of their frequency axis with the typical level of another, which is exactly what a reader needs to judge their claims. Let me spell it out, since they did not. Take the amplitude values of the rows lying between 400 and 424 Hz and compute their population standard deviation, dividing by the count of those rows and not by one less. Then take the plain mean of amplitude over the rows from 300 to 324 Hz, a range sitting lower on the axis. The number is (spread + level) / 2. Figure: 4.0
